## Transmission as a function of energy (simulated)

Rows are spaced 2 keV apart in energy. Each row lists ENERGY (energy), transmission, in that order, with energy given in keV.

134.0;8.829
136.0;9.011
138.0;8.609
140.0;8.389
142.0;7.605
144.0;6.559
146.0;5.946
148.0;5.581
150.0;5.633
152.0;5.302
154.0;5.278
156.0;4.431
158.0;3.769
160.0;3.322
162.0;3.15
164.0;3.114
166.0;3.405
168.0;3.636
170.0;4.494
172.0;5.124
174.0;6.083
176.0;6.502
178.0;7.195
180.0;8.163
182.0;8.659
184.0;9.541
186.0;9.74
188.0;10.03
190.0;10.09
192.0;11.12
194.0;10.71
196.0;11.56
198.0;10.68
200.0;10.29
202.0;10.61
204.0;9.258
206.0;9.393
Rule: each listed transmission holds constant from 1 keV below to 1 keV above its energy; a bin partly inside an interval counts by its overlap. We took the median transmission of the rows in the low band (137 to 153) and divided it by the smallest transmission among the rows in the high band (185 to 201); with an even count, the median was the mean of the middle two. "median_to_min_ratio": 0.64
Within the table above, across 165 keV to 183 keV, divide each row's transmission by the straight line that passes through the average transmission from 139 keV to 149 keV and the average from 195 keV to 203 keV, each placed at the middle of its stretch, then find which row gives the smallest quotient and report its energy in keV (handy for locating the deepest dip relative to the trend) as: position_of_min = 166.0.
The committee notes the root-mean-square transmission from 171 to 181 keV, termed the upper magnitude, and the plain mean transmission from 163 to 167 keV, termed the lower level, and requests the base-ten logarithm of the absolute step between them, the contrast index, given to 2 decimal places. 0.54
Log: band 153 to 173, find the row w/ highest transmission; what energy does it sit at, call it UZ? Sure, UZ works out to 154.0 keV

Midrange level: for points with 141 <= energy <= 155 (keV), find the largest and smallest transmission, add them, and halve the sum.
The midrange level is 6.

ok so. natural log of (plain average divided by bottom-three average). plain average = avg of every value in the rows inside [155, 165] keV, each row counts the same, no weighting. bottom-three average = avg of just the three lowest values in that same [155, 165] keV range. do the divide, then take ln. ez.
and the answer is 0.11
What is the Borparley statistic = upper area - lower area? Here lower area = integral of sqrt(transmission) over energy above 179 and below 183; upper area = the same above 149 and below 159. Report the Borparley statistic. 10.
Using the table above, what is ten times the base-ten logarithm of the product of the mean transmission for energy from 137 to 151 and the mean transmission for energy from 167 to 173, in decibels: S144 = 14.8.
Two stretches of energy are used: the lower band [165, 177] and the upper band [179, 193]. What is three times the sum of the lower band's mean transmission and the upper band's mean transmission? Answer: 43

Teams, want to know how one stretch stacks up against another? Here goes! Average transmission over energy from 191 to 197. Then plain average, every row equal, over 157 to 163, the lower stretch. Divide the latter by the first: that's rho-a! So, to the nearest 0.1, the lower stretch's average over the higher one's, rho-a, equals 0.3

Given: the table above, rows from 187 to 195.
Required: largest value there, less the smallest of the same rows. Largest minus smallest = 1.1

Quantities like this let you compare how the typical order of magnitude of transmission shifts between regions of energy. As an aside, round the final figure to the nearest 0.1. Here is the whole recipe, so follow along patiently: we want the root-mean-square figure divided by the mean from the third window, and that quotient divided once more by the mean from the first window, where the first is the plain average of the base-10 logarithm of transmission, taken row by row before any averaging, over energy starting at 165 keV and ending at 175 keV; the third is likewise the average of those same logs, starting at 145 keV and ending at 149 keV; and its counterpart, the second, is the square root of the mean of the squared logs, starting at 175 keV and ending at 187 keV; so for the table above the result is 1.9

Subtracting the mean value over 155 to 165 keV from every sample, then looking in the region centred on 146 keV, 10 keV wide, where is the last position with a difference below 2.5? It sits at 150.0 keV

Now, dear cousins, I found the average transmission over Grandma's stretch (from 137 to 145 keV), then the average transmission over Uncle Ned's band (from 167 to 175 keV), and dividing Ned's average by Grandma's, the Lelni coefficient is 0.6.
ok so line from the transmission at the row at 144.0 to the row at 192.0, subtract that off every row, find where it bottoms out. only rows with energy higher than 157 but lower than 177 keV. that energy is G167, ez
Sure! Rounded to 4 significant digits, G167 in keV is 164.0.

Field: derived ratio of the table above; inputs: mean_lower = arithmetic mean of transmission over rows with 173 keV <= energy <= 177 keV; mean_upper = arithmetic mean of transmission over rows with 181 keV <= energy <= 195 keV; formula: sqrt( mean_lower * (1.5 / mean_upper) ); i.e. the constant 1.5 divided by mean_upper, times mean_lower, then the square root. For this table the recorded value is 0.97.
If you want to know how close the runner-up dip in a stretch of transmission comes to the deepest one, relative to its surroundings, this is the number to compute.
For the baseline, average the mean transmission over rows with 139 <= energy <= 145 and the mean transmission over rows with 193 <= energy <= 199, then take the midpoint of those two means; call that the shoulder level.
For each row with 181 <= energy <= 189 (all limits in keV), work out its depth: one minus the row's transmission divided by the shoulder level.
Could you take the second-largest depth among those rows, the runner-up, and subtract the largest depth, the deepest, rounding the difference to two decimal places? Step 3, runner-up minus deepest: -0.10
